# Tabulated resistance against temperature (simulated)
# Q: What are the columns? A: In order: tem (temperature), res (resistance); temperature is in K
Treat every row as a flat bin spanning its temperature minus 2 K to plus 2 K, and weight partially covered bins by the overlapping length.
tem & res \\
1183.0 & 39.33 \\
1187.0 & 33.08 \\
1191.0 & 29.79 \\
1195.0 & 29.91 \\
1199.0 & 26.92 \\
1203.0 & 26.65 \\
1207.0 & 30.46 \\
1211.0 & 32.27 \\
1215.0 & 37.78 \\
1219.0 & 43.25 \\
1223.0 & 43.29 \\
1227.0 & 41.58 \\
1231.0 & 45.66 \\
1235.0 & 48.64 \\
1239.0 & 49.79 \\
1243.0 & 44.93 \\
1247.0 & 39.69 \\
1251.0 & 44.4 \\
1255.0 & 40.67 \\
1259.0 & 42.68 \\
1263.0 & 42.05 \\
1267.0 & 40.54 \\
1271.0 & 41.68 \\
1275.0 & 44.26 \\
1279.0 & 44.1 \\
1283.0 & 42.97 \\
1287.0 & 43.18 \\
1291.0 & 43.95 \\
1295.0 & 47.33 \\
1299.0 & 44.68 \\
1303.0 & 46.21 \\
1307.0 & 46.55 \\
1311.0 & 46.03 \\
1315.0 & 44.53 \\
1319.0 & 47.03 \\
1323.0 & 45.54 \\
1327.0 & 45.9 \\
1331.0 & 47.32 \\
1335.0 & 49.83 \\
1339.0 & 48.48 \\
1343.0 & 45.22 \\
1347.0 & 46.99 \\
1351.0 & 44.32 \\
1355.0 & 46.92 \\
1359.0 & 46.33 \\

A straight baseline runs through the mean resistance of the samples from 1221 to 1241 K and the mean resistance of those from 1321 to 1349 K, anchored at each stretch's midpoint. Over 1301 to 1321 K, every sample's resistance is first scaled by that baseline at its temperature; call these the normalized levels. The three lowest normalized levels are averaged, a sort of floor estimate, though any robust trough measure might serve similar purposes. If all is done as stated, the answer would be 0.975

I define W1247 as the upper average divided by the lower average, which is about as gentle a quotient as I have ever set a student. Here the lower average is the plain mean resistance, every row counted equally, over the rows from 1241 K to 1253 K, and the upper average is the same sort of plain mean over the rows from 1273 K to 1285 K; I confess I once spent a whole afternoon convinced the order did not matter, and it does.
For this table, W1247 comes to 1.02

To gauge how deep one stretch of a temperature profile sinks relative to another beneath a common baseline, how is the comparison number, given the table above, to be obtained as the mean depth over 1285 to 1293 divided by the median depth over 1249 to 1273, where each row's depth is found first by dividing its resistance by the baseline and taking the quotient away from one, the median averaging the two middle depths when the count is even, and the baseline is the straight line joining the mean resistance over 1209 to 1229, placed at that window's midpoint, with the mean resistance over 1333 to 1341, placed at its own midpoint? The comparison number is 1.1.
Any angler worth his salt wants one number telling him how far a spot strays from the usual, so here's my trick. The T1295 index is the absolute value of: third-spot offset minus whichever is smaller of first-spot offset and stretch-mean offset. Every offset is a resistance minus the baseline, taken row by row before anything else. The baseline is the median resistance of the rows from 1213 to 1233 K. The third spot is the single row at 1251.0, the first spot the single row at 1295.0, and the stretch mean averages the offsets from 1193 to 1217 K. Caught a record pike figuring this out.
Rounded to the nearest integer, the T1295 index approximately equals 14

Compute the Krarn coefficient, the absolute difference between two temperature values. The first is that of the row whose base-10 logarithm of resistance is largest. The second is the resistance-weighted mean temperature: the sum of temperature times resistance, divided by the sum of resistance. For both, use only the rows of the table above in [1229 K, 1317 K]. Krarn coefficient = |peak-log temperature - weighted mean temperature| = 34.1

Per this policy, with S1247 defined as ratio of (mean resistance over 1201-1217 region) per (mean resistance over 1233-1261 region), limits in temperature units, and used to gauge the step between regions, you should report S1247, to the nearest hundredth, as 0.72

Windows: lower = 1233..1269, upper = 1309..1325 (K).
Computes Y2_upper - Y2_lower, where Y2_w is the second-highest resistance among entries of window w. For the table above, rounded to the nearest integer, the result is -3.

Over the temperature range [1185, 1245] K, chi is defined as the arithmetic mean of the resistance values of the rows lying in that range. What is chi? 37.6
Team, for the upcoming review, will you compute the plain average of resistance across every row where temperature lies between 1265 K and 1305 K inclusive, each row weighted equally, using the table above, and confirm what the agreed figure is 43.9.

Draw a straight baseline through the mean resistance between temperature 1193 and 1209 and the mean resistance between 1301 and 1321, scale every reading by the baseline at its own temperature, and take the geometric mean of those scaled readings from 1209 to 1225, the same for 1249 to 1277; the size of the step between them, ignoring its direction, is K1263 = 0.150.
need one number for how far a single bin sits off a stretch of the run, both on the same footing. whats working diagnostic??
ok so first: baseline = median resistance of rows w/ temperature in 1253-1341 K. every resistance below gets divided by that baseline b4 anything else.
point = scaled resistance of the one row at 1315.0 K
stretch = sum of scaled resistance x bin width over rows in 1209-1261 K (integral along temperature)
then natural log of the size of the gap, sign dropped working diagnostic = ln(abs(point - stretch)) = 3.89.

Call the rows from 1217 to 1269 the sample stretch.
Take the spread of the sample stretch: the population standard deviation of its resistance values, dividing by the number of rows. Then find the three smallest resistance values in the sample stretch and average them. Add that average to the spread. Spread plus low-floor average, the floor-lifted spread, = 43.2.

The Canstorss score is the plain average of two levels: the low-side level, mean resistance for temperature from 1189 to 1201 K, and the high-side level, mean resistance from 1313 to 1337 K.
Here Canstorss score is 37.8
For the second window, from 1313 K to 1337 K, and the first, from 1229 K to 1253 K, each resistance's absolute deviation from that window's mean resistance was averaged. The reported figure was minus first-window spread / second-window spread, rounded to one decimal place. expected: -1.8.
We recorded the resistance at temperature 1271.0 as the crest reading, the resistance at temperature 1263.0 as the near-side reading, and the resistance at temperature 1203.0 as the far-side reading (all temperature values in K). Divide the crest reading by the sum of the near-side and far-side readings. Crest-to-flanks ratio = 0.607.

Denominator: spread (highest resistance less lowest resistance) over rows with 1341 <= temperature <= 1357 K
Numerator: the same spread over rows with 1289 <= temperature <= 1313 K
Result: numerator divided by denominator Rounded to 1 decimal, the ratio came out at 1.3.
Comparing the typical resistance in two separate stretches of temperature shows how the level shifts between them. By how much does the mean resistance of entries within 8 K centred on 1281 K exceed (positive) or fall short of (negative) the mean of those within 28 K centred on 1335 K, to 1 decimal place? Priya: -3.5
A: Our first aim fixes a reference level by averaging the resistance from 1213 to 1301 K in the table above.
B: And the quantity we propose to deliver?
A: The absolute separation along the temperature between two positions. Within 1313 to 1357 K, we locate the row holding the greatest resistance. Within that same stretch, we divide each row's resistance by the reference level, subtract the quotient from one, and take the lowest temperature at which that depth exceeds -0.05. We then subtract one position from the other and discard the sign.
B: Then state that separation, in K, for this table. 20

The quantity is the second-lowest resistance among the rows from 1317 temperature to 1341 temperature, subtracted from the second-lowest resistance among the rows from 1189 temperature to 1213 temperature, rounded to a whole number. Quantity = -19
